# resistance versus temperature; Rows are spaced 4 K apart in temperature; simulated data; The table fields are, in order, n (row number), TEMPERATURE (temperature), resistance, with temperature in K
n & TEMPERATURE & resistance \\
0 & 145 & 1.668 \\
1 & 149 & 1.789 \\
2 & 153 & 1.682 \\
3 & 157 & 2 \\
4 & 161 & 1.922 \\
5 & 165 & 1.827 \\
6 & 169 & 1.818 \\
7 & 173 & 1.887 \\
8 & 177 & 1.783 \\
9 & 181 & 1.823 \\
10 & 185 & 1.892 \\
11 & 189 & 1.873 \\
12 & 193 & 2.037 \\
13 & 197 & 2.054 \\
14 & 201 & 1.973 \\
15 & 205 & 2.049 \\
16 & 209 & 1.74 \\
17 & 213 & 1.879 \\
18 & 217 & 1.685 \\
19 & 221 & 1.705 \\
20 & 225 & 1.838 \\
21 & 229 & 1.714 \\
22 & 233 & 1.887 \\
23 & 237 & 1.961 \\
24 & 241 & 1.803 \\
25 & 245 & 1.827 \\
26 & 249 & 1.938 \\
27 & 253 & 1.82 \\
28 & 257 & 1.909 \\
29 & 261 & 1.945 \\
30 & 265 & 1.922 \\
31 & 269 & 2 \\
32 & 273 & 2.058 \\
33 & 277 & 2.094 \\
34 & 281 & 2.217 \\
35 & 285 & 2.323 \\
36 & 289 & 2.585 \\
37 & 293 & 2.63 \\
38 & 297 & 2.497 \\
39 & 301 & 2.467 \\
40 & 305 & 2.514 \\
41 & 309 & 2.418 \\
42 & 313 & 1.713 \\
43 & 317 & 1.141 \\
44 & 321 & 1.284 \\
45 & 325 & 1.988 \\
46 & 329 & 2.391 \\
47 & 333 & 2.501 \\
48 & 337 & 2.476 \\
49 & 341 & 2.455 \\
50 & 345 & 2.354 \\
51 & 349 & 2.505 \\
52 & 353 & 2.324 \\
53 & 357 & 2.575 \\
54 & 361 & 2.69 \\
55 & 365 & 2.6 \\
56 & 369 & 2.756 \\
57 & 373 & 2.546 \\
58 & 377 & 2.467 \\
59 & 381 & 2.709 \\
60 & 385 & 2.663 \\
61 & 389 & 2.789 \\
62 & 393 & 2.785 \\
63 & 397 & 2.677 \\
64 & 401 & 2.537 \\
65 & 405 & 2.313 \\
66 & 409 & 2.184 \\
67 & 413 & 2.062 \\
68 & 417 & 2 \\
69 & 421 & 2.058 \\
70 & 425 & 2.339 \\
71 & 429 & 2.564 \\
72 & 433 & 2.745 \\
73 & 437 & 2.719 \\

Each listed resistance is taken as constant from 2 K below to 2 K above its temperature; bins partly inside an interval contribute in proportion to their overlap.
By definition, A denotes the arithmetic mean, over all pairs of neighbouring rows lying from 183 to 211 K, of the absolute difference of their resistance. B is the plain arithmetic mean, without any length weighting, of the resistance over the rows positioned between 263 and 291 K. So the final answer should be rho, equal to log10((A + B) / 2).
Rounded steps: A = 0.11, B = 2.2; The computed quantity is 0.06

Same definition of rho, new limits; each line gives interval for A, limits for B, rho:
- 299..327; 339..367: 0.16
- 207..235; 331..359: 0.11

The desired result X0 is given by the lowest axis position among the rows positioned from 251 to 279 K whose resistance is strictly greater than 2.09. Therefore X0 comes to 277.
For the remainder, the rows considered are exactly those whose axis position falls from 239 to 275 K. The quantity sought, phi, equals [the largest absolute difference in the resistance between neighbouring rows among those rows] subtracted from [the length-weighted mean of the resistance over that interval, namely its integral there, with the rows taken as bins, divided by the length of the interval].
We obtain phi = 1.80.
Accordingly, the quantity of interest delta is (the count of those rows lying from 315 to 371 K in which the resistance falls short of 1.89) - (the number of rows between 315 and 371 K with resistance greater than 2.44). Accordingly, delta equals -6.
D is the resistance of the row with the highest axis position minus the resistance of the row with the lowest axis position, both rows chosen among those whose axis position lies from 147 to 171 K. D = 0.03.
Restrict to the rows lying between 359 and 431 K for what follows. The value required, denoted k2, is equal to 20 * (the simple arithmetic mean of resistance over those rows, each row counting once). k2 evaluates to 50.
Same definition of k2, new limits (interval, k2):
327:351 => 49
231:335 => 41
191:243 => 37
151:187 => 37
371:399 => 53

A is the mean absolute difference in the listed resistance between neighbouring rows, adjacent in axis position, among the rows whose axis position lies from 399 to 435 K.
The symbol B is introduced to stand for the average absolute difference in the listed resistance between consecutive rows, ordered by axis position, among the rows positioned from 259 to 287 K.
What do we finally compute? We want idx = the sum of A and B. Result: 0.23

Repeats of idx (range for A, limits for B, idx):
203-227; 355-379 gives 0.29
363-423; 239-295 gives 0.21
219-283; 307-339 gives 0.47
